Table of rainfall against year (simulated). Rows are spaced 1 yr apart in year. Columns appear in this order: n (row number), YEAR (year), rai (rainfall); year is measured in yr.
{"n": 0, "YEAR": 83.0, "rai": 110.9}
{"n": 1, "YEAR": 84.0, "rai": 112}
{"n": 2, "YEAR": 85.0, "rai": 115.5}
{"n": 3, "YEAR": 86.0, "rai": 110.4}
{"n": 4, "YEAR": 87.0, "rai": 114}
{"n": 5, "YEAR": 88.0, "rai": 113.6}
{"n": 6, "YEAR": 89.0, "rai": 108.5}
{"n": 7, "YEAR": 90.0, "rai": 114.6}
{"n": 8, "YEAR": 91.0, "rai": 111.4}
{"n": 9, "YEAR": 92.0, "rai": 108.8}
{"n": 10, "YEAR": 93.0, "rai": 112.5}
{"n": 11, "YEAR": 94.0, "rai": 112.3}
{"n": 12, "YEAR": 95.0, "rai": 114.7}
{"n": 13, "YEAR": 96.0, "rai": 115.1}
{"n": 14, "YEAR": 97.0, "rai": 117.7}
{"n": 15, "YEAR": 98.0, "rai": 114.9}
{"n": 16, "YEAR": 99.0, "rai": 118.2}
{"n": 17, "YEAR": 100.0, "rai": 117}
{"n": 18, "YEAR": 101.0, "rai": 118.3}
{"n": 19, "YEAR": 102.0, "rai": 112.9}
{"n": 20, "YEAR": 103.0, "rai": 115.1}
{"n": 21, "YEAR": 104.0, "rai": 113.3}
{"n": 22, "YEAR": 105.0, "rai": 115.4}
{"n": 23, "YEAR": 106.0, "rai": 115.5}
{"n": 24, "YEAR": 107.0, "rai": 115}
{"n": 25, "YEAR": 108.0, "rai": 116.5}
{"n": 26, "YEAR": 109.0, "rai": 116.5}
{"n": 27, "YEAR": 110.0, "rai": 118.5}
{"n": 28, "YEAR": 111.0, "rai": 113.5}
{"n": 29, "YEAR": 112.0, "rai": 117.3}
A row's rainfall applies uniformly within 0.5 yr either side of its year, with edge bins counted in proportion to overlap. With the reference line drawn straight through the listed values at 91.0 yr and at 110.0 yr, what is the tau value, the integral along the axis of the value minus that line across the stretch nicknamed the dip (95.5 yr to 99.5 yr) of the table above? 11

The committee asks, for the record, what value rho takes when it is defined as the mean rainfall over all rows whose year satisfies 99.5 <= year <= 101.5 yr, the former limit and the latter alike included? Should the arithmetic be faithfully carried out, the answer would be 118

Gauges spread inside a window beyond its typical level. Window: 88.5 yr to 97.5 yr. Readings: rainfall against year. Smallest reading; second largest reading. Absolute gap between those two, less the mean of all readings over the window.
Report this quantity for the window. -106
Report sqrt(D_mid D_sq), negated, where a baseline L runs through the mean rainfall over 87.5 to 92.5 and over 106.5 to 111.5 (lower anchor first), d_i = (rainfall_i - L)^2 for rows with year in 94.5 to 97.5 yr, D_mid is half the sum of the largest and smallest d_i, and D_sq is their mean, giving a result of -11.5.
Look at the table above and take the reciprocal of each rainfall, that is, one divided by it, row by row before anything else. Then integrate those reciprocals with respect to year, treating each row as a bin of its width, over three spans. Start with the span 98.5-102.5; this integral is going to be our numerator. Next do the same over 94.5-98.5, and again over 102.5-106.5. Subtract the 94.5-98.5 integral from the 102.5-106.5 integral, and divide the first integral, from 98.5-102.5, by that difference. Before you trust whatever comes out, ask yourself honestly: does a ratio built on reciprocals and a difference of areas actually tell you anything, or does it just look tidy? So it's 148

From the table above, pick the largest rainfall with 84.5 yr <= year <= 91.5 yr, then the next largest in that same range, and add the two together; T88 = 230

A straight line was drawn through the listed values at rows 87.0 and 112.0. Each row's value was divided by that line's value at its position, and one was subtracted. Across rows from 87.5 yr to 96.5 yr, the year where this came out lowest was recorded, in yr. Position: 92.0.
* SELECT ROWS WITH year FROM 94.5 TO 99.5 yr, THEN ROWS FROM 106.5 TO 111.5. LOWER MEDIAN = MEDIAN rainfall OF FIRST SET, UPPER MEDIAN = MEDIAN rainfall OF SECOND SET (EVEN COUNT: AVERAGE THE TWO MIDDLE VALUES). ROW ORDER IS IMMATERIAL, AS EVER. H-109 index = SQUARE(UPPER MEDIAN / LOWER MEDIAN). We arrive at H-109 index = 1.02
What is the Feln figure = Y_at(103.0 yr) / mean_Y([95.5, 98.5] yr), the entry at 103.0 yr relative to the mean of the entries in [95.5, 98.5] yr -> 0.99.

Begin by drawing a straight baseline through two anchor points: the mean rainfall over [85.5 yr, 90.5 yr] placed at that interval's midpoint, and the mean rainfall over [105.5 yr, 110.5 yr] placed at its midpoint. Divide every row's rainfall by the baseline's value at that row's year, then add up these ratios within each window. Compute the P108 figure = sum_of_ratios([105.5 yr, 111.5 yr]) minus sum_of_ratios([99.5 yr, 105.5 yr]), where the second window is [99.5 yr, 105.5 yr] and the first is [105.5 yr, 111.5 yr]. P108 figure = -0.035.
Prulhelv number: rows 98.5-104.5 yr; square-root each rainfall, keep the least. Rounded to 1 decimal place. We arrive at 10.6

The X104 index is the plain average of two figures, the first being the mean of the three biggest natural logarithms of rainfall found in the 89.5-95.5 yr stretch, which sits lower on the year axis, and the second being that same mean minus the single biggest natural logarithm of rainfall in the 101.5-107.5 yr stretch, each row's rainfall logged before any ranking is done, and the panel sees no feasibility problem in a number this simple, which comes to 2.36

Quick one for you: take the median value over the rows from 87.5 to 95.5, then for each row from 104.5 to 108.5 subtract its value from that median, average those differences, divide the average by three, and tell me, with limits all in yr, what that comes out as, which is -1.1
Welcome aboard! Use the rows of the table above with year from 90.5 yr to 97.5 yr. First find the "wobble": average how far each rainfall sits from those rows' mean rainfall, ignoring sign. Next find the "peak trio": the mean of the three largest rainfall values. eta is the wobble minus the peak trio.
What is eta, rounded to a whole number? -114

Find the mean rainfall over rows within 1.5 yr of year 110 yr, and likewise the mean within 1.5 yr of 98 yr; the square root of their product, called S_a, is 117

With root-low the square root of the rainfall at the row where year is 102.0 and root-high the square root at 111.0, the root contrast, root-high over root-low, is 1.00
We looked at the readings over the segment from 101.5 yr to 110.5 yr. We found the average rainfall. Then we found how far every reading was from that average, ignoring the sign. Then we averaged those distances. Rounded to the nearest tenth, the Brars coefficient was 1.2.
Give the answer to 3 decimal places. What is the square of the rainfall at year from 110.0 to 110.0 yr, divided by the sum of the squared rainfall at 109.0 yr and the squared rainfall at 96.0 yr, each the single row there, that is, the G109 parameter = 0.524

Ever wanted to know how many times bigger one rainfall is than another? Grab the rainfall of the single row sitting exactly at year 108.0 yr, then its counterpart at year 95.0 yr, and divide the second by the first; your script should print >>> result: 0.985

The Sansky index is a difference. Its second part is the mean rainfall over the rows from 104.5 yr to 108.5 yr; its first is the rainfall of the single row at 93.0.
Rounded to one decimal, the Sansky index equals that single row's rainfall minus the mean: -3.1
